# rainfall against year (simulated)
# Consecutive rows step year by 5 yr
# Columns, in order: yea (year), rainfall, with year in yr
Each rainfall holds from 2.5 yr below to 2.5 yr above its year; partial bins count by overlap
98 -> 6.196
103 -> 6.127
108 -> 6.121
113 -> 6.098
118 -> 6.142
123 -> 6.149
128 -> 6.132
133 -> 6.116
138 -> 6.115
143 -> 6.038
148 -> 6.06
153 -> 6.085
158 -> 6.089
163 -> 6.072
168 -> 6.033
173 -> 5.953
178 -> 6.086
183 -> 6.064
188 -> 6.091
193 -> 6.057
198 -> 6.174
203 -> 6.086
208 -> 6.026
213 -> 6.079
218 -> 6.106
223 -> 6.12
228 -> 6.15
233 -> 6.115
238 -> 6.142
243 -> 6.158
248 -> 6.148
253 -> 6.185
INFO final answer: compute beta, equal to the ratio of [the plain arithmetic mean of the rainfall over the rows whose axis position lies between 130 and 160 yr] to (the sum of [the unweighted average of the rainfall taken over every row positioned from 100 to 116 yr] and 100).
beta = 0.0573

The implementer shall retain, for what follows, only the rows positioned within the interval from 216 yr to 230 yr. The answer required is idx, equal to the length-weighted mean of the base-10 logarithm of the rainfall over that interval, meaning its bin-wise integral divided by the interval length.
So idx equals 0.787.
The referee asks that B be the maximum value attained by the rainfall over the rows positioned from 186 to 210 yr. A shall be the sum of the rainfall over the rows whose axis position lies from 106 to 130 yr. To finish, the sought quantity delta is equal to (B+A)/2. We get 18.4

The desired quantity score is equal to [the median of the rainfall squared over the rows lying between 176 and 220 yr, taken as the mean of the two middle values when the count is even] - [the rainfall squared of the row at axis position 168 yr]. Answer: 0.6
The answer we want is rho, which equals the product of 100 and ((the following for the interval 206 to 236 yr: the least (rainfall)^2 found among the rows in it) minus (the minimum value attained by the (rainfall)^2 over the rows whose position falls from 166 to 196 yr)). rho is 87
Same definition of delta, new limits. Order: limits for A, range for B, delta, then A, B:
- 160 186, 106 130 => 18.2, 30.2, 6.149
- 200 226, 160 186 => 18.3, 30.4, 6.086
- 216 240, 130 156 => 18.4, 30.6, 6.116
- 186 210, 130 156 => 18.3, 30.4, 6.116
